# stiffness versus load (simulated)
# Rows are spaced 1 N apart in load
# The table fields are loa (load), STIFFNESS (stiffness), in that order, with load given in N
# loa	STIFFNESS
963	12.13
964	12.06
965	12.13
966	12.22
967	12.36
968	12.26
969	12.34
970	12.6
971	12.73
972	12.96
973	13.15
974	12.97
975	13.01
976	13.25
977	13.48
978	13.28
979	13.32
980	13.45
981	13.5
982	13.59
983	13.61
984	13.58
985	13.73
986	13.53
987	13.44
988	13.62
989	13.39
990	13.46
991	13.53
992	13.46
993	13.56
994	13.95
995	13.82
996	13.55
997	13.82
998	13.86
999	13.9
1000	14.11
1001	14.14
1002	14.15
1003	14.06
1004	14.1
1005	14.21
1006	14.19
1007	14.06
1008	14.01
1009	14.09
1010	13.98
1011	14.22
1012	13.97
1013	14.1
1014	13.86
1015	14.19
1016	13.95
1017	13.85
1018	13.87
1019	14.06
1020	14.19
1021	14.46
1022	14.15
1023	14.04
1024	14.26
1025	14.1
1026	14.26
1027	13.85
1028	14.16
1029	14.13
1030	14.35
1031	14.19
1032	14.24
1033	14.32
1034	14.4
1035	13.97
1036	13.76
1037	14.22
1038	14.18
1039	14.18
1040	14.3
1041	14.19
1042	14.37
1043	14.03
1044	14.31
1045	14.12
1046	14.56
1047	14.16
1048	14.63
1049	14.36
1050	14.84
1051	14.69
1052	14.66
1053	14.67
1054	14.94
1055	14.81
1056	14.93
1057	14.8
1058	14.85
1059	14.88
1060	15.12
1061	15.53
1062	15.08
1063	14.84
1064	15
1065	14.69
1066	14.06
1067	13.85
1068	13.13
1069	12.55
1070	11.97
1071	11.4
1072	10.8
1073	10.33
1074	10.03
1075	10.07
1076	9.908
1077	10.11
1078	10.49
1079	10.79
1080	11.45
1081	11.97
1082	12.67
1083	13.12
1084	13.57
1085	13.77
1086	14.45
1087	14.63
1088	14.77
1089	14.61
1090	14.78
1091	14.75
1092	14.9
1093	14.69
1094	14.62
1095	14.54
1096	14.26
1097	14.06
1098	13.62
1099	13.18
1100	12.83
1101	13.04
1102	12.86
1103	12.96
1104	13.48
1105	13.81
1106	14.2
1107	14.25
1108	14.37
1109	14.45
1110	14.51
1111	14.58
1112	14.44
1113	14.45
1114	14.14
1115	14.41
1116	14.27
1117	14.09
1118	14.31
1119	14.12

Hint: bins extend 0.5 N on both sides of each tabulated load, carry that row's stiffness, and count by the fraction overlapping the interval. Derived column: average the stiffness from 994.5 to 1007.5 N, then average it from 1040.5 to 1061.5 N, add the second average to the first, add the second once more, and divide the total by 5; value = 8.7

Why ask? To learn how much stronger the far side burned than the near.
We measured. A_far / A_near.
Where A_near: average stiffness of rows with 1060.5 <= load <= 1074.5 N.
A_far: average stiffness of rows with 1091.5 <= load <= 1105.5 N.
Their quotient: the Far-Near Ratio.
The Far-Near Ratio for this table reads 1.05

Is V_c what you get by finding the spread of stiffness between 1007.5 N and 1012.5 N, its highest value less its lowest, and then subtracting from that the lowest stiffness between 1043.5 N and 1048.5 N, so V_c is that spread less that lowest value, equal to -13.9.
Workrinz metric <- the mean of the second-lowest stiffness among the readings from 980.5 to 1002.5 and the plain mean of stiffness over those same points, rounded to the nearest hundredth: 13.57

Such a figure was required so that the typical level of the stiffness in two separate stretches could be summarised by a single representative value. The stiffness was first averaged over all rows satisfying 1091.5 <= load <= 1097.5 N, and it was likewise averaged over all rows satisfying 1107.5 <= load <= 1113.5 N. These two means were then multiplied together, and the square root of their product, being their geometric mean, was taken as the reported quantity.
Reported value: 14.5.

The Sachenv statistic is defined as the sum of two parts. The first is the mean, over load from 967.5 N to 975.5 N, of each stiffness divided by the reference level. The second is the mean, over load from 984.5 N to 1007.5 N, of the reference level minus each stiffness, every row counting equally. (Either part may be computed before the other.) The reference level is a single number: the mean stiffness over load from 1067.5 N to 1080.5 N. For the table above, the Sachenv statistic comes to -1.6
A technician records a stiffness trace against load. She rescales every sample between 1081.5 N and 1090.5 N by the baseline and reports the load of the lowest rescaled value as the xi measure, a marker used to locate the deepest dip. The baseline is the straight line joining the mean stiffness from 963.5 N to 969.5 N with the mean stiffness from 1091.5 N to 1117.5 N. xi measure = 1082 N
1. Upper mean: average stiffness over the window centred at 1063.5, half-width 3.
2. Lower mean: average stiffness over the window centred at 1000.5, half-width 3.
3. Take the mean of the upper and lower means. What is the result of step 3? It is 14.5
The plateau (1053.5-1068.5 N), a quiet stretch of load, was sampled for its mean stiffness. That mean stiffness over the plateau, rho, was 14.7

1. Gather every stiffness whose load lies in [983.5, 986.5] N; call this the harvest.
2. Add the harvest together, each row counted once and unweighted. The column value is 41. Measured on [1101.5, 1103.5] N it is 26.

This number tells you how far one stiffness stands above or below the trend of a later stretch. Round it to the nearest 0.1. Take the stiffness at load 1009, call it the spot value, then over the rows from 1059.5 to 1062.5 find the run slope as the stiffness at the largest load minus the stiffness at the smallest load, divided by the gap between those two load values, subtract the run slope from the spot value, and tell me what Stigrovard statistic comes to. 14.1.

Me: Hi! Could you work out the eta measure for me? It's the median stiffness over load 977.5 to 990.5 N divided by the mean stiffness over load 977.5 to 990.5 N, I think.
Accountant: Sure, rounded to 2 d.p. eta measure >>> 1.00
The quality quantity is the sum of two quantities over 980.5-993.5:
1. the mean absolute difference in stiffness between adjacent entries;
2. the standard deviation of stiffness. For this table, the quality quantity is 0.20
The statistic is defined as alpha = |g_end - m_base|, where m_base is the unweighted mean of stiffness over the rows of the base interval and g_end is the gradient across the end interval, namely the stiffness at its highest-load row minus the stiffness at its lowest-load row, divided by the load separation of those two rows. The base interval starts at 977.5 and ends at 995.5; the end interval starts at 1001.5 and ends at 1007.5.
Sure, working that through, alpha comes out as 13.6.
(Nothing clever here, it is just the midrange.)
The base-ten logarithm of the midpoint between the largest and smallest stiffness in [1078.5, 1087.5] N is 1.10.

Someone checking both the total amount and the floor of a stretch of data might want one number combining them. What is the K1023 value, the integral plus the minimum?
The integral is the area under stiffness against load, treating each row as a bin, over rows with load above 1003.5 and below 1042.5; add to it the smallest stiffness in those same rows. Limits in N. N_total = 565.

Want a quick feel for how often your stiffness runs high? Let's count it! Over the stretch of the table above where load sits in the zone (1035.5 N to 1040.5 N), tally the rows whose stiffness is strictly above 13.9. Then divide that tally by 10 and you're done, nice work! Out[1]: 0.40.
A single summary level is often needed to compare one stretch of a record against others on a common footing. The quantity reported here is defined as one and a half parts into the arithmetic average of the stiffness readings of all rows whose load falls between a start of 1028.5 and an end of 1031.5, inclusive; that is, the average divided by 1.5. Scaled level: 9.5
